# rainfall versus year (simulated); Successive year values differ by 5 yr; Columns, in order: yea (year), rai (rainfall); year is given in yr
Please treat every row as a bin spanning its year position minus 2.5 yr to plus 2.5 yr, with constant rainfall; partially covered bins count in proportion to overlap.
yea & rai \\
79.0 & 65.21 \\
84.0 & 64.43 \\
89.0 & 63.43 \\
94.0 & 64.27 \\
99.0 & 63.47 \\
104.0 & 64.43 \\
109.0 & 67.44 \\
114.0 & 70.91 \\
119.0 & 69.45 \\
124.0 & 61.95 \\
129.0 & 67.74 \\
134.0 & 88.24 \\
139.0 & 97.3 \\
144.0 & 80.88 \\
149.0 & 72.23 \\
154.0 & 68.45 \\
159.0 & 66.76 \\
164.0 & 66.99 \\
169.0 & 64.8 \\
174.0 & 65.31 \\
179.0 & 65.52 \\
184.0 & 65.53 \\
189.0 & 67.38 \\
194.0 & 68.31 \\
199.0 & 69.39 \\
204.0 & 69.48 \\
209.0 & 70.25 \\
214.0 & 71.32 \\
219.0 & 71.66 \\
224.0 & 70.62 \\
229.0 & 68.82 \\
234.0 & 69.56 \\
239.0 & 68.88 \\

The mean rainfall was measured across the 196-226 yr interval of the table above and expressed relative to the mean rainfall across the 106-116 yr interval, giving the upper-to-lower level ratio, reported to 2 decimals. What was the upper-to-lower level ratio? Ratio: 1.02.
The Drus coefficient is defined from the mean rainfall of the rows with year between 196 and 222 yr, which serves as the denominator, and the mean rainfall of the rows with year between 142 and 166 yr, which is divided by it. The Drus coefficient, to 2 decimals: 1.01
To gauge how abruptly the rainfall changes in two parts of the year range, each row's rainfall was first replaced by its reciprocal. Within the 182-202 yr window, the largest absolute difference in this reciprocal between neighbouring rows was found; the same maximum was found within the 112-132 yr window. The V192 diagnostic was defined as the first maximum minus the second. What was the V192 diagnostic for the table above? -0.0013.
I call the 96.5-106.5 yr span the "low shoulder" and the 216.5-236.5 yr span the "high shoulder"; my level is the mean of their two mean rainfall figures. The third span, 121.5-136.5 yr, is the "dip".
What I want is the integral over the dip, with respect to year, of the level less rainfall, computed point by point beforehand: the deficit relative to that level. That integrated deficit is -84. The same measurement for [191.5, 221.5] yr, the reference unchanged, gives -90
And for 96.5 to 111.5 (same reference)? 29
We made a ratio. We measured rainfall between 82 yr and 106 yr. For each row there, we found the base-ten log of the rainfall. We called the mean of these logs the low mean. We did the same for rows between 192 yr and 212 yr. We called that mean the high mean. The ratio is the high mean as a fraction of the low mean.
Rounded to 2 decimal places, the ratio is 1.02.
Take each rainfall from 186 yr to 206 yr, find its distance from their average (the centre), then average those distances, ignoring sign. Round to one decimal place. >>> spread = 0.8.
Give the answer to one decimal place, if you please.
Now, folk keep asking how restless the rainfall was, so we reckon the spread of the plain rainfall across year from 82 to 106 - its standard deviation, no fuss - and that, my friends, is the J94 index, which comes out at 0.5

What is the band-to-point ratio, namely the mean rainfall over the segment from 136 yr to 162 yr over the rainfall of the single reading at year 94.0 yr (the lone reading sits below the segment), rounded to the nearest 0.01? 1.20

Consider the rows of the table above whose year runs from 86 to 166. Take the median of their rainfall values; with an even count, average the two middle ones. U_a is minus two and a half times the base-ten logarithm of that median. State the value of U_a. -4.57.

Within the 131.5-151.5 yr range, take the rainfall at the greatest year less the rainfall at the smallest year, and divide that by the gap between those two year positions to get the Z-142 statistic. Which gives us -1.1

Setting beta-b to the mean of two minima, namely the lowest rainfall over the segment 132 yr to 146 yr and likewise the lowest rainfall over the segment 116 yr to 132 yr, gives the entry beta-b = 71.4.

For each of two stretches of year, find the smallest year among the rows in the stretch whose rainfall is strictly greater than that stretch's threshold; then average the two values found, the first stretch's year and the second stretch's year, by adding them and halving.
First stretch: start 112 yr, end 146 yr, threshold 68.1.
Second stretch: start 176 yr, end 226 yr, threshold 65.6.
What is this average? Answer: 151.5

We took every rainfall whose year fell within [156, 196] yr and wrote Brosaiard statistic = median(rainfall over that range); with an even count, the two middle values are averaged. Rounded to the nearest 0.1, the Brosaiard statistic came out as 66.1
